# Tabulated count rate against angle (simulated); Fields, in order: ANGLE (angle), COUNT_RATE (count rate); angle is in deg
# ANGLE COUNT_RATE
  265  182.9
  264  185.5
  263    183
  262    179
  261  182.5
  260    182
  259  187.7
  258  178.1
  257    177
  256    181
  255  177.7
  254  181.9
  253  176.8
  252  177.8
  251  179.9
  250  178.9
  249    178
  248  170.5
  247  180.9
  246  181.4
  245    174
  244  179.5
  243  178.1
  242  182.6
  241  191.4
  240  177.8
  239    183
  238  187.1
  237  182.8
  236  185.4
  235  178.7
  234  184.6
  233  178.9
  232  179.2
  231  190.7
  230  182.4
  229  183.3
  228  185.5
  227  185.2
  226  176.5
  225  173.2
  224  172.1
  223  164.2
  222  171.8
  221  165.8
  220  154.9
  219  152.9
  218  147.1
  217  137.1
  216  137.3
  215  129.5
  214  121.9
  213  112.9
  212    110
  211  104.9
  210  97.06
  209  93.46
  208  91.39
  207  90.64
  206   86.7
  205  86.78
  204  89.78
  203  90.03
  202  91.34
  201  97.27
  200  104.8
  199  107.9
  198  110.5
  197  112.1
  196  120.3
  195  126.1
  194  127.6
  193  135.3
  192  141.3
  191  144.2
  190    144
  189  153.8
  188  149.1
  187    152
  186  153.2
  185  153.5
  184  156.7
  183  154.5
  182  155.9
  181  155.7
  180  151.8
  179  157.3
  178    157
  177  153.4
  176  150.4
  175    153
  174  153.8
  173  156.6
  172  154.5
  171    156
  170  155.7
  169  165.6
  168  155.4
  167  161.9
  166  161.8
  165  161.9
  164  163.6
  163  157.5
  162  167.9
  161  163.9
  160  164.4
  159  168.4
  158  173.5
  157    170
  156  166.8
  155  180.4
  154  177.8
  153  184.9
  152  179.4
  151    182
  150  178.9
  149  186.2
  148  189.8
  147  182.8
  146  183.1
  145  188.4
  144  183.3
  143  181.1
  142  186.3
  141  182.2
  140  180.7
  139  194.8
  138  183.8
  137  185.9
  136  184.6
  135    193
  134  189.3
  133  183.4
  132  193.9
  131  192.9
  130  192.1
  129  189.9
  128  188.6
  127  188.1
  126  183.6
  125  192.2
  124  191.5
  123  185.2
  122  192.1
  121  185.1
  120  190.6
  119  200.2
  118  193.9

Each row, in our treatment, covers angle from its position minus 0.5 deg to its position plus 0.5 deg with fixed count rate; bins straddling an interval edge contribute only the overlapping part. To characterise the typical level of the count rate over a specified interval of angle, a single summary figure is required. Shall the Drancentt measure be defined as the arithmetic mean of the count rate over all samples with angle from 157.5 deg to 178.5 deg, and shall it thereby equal 160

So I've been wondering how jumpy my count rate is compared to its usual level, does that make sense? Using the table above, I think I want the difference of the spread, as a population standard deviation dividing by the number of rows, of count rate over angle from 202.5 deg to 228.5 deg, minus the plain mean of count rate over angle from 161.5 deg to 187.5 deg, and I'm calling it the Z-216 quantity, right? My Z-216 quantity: -122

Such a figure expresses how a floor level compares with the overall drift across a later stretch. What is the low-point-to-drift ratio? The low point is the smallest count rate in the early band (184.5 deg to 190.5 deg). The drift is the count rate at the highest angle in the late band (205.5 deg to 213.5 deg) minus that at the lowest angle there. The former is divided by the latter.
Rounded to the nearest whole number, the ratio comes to 5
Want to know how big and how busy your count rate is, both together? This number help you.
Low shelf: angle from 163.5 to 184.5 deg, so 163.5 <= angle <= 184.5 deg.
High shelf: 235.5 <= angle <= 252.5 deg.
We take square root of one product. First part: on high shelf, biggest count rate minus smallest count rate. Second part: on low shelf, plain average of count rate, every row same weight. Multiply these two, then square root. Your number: 57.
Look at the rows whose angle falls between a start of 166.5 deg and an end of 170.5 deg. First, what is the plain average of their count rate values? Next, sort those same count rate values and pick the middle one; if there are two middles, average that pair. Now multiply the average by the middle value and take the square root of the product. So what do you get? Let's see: 159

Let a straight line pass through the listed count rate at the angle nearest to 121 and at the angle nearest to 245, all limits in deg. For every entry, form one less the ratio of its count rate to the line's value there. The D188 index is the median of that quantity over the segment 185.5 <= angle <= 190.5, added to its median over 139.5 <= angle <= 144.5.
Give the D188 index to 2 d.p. 0.16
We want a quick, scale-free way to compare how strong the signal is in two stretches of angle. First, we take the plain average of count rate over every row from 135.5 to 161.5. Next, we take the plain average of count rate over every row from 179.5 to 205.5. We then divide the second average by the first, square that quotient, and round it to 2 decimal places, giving 0.52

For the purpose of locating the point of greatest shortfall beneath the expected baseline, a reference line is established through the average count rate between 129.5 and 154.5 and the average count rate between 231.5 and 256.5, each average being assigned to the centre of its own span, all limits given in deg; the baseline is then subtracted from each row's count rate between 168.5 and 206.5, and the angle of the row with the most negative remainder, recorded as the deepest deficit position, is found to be 206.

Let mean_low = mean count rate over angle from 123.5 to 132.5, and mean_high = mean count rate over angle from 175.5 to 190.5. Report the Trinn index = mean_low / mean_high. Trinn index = 1.24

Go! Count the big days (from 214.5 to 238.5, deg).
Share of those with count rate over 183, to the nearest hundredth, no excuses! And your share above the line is 0.29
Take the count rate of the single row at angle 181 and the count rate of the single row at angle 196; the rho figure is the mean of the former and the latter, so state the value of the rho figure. 138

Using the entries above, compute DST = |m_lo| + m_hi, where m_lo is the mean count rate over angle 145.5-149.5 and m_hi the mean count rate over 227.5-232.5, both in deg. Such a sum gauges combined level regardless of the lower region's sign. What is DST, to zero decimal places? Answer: 370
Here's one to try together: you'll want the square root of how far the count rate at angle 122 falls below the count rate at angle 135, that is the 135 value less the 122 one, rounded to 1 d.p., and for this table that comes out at 0.9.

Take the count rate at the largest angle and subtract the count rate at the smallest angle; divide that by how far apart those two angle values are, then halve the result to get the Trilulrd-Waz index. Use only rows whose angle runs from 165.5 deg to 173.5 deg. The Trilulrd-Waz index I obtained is -0.4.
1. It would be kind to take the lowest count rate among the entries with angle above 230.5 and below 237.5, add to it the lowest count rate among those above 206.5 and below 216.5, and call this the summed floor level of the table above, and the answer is 269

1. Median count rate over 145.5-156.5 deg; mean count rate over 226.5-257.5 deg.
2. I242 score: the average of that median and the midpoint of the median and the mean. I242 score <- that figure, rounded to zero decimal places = 182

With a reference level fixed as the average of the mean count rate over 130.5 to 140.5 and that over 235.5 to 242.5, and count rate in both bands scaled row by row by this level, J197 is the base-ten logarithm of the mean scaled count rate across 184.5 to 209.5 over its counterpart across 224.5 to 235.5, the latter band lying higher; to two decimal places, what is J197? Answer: -0.19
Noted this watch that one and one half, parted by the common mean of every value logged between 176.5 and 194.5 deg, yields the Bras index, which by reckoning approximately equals 0.0100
